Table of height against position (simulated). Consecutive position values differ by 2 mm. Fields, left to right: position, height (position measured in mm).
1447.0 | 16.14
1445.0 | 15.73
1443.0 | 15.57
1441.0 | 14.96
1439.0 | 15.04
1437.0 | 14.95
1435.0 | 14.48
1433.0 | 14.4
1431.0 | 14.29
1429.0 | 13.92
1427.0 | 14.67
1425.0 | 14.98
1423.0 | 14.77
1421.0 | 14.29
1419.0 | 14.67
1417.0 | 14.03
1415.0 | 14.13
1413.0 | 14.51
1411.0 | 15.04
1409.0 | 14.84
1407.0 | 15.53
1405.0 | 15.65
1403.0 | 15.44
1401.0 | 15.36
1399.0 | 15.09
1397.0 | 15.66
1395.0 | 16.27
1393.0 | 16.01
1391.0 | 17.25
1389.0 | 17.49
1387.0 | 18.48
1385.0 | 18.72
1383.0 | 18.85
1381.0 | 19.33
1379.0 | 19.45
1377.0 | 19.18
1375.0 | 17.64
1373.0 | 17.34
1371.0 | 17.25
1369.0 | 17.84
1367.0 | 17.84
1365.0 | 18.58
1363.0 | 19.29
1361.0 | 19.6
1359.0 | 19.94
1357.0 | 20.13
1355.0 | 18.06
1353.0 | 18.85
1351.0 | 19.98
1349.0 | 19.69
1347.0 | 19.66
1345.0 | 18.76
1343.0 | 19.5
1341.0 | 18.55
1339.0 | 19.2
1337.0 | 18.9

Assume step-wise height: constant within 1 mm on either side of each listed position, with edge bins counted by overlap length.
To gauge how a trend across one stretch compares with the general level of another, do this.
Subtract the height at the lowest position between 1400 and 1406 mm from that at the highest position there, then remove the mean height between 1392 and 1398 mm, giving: -15.7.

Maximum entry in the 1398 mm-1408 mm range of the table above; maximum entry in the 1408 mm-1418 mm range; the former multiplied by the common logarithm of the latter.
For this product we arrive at 18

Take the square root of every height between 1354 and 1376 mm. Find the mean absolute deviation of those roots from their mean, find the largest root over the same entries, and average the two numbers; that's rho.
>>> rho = 2.30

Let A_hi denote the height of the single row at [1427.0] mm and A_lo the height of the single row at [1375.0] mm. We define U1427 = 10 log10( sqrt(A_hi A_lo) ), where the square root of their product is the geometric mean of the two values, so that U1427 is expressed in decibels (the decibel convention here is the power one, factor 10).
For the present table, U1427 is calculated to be 12.1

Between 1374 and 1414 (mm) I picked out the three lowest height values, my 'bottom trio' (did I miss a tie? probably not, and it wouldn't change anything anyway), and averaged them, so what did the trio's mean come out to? 14.8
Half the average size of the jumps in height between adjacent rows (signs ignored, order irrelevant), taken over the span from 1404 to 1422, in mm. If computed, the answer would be 0.190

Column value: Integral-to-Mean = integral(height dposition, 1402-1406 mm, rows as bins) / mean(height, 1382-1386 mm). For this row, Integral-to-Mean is 3.31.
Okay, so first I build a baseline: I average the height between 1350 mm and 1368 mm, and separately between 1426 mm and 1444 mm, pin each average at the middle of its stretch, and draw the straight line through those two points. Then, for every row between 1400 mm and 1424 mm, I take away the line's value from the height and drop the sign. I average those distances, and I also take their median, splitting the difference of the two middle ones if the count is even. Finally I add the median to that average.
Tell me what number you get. 2.36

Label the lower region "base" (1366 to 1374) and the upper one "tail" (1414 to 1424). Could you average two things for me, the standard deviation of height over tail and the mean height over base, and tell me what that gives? 8.9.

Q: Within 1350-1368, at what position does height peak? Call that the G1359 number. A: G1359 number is 1357.0 mm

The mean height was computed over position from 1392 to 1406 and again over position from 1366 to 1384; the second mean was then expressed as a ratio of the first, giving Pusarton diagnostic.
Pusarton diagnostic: 1.17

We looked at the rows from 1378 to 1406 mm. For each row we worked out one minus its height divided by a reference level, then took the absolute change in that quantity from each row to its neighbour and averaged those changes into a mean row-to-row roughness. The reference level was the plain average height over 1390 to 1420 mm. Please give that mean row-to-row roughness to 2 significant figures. 0.027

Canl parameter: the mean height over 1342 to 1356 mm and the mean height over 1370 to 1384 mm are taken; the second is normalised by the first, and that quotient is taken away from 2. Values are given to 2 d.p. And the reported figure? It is 1.04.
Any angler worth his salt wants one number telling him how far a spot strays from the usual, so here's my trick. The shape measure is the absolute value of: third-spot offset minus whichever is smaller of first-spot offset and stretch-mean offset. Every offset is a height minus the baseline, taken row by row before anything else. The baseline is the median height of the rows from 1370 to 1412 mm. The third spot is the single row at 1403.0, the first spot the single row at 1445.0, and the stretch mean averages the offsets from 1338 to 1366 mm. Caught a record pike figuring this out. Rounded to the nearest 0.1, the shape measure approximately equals 0.3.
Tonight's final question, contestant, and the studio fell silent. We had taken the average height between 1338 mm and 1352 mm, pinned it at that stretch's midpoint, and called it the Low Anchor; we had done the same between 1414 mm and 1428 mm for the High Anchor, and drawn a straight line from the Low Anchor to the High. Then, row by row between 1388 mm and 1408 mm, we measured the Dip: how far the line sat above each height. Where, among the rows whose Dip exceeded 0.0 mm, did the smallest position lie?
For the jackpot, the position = 1393.0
